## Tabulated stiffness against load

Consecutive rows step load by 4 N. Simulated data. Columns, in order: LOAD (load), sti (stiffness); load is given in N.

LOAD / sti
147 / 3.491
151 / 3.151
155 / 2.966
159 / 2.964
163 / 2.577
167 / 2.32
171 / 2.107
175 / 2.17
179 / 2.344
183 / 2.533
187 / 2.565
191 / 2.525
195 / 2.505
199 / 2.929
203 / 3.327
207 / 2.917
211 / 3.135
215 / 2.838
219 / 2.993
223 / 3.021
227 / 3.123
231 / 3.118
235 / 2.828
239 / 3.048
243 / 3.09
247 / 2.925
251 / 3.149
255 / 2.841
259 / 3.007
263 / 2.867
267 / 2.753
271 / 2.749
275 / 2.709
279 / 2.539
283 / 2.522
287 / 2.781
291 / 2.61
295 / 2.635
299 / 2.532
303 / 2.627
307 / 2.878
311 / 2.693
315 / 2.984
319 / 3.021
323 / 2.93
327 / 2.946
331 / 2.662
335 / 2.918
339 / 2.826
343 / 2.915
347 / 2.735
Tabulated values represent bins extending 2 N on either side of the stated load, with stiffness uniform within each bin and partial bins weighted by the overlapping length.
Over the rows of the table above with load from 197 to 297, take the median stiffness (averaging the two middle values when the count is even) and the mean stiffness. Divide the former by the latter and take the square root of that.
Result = 1.00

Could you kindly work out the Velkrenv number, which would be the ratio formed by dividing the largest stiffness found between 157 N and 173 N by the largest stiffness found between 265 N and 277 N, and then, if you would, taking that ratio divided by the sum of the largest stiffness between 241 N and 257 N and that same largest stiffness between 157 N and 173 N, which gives 0.176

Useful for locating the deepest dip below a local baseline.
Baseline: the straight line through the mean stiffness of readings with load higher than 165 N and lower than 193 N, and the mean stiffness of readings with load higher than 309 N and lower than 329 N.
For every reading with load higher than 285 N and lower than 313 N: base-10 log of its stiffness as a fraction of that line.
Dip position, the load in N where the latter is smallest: 299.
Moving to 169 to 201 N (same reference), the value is 171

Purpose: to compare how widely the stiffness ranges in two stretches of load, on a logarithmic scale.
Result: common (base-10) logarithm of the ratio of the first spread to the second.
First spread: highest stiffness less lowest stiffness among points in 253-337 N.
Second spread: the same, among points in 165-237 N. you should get -0.4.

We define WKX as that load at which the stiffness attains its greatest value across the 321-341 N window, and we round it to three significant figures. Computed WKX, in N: 327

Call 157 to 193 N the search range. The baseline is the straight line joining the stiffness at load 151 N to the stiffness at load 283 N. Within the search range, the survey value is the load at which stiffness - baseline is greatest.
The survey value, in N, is 159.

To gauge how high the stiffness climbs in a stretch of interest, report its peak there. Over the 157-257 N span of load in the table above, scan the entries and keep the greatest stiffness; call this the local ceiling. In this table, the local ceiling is 3.327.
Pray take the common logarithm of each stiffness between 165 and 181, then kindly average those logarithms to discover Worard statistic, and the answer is 0.349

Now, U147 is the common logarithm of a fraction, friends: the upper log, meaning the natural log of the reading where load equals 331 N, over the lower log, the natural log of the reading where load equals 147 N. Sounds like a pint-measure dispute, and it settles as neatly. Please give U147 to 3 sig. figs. -0.106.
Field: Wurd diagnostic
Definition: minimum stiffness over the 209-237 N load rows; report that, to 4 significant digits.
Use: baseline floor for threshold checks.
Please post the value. 2.828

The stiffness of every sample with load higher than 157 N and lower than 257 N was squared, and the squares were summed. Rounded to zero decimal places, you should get 198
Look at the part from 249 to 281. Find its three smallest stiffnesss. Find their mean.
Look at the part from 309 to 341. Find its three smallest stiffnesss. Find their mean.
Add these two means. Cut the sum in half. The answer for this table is 2.70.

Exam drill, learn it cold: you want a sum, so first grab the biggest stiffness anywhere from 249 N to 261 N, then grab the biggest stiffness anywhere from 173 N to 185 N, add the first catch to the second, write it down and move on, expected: 5.68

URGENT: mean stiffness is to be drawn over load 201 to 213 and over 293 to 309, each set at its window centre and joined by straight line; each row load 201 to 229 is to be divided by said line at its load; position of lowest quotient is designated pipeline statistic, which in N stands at 215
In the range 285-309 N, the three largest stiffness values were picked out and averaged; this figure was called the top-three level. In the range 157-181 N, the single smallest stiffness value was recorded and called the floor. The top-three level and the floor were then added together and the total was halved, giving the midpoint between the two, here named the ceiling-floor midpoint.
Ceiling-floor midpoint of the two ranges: 2.44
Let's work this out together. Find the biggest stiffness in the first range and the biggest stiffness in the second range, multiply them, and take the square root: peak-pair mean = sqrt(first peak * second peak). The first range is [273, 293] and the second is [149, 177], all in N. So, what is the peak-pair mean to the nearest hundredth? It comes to 2.96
